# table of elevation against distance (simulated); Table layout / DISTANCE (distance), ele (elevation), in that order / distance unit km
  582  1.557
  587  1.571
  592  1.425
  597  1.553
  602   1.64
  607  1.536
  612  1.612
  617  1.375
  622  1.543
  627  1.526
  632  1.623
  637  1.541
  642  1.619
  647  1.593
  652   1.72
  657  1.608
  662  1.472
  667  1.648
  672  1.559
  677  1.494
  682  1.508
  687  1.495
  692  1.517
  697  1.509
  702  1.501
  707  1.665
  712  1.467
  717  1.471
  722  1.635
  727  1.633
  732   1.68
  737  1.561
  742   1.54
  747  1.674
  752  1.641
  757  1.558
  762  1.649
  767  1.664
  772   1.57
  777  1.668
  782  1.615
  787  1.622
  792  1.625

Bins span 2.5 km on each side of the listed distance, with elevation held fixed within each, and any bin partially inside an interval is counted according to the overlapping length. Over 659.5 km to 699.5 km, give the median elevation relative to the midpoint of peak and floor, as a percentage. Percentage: 97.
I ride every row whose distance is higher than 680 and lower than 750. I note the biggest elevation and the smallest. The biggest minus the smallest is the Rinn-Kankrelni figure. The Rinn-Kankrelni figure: 0.21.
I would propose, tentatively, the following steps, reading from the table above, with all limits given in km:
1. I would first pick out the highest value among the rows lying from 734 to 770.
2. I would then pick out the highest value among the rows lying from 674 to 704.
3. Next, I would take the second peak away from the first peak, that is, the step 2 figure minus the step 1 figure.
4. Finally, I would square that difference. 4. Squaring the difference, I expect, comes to 0.025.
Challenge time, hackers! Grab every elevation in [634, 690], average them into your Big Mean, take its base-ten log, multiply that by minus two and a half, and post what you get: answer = -0.489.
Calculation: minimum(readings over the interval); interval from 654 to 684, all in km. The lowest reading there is 1.472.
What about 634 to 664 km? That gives 1.472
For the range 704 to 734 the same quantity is 1.467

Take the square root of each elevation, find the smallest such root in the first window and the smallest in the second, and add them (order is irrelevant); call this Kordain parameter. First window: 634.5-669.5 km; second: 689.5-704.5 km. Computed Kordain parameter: 2.44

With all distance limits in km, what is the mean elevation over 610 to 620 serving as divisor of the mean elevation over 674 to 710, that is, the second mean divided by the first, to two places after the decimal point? 1.02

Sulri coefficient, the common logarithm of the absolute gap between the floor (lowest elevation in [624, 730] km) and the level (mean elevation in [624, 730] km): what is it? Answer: -1.02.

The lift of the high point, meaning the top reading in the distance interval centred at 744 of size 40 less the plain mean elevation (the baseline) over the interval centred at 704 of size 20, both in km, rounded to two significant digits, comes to 0.14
